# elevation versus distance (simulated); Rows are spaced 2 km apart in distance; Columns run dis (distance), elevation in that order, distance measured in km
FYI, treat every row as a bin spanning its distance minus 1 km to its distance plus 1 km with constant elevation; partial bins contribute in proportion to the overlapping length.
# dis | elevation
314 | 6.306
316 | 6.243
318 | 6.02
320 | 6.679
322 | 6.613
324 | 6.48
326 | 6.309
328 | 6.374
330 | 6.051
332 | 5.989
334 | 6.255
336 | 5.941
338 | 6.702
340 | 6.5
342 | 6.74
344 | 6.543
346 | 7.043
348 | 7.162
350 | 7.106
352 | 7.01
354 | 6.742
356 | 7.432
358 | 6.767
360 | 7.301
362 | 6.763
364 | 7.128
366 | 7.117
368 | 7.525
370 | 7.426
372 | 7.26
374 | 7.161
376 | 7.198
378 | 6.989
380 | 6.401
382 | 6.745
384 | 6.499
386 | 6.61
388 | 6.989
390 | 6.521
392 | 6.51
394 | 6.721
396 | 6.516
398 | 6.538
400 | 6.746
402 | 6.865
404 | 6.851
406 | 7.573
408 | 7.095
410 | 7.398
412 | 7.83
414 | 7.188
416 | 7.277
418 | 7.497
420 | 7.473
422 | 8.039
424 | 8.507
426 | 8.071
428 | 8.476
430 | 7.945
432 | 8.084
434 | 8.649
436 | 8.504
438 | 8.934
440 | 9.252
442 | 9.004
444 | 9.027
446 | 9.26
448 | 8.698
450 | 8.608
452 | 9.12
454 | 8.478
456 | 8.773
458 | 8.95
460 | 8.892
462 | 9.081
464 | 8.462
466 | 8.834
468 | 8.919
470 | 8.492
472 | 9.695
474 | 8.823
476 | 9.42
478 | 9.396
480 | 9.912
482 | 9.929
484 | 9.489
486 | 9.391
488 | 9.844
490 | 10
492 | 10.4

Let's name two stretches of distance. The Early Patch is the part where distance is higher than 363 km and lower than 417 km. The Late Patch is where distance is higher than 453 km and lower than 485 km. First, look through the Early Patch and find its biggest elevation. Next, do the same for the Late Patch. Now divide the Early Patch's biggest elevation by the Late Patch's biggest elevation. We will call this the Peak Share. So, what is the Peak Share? 0.789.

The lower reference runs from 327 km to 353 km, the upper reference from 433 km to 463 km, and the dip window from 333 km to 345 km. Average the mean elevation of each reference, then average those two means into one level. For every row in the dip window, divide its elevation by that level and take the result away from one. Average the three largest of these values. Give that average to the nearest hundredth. 0.19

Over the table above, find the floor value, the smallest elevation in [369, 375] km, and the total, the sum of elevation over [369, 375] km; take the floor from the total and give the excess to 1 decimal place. 14.7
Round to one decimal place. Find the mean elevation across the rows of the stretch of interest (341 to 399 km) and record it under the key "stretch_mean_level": 6.9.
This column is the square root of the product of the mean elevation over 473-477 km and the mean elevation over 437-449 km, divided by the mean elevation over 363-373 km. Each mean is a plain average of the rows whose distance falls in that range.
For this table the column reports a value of 1.24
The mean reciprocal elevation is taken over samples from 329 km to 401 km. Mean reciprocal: 0.148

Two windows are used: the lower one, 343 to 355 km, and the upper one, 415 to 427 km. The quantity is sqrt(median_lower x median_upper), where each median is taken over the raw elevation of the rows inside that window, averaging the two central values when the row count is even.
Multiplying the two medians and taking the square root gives 7.39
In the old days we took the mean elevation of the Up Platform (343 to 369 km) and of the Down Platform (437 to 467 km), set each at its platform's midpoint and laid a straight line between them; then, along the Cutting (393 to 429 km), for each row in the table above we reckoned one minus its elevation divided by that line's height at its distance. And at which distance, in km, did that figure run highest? 398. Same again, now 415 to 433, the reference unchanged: 416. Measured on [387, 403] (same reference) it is 398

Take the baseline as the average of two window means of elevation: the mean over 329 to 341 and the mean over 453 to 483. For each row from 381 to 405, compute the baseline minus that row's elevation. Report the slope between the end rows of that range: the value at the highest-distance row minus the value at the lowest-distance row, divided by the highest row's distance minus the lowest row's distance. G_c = -0.005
